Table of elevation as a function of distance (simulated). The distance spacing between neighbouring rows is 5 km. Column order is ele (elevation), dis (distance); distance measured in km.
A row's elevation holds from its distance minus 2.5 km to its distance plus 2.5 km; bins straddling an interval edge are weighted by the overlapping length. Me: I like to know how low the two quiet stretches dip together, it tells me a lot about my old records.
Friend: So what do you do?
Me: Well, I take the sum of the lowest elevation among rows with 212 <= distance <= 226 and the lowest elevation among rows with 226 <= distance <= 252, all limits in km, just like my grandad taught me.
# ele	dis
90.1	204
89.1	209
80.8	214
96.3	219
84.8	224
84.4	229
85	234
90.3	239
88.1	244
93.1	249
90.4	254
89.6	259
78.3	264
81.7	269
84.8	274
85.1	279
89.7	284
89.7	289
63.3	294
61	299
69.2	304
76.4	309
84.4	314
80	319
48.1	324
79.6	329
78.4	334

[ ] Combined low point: 165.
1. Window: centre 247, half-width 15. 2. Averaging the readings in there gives 89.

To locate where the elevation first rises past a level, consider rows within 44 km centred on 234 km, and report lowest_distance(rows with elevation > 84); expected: 219 km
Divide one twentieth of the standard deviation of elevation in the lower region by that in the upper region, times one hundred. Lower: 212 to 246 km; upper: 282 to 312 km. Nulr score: 2.0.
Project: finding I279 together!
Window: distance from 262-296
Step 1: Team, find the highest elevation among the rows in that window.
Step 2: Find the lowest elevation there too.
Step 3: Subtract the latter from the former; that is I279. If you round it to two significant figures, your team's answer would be 26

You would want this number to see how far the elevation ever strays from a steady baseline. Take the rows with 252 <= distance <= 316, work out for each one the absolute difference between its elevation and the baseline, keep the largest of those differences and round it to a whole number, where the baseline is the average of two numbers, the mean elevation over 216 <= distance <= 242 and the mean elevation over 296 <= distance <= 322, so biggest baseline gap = 20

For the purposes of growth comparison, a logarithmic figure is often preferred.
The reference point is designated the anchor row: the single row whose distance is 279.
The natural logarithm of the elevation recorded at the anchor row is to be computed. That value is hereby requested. 4.44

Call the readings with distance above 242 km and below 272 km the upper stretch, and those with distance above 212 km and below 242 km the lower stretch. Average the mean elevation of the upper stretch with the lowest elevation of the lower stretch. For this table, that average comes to 83.8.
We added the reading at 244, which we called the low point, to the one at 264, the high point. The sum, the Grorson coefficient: 166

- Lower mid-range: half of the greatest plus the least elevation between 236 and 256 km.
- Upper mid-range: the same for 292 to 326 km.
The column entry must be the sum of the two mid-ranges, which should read 157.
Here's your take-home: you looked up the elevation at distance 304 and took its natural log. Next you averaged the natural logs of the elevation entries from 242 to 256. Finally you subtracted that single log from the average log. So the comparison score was 0.27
